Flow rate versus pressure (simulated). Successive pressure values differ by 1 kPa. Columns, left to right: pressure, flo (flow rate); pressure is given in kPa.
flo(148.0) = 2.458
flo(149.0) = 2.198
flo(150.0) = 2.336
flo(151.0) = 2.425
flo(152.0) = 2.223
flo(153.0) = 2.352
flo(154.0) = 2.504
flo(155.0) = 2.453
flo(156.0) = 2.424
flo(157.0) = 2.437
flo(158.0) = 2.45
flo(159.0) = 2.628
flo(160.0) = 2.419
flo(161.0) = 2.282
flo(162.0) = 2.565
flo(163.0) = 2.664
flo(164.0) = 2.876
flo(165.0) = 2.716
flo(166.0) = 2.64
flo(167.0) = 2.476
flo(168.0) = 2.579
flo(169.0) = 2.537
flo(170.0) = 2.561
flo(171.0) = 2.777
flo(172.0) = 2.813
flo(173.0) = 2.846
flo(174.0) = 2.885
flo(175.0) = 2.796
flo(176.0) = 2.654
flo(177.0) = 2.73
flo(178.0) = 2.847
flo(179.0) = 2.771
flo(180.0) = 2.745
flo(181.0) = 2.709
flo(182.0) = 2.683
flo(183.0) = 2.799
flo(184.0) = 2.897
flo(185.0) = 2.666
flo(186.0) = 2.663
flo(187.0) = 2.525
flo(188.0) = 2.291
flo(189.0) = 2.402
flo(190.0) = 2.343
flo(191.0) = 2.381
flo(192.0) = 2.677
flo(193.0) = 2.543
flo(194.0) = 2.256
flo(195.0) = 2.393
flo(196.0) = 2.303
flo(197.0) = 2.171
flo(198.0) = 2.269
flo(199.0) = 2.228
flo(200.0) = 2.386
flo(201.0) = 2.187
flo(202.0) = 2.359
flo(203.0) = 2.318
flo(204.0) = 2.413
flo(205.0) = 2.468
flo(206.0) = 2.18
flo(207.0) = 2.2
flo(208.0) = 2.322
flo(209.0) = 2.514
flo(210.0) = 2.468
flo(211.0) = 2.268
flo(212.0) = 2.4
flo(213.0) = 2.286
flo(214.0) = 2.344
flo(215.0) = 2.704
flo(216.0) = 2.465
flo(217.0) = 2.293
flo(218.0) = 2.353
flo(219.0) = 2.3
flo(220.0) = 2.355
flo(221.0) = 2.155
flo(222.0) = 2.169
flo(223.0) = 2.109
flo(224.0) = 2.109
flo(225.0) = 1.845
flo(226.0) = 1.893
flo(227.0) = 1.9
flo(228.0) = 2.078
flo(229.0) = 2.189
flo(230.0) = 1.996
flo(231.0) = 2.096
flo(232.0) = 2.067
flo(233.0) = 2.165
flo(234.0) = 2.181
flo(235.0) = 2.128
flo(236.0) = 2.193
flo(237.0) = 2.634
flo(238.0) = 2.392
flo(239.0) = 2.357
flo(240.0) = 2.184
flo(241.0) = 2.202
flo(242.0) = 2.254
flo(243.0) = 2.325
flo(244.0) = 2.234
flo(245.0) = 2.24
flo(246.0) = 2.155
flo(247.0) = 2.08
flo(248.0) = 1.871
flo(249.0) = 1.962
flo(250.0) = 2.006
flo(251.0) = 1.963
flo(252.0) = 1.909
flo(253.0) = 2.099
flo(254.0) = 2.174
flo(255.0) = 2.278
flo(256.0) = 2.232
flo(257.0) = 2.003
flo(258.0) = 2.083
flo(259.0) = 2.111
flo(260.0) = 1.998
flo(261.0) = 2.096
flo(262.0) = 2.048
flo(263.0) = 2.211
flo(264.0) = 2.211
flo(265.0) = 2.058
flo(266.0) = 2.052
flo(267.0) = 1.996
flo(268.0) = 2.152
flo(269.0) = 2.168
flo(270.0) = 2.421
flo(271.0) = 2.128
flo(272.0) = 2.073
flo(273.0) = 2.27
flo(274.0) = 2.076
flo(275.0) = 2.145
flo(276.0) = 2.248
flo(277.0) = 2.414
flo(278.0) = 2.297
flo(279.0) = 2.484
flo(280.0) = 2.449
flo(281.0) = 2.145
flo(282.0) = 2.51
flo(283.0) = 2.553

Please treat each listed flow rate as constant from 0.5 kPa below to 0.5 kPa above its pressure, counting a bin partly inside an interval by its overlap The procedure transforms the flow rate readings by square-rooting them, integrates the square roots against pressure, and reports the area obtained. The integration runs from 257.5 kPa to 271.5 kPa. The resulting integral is 20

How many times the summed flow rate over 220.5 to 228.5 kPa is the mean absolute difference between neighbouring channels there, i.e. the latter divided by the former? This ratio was 0.0050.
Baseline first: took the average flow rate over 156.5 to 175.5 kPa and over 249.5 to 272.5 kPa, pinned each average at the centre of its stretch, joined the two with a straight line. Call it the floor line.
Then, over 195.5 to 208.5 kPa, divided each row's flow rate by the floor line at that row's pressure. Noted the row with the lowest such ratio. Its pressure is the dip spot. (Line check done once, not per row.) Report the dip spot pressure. 197.0 kPa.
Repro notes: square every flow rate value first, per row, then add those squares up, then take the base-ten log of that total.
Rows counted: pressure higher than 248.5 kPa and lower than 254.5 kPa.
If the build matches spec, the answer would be 1.39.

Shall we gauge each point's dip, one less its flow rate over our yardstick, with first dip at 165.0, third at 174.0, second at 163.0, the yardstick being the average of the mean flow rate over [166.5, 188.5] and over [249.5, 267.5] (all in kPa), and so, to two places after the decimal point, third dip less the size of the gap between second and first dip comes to -0.23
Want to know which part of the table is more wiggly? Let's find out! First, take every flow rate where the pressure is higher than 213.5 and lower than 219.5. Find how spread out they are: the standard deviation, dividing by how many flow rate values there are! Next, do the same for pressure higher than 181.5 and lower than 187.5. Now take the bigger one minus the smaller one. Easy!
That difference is 0.026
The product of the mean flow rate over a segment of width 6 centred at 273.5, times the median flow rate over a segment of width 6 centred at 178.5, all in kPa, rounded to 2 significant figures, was 5.9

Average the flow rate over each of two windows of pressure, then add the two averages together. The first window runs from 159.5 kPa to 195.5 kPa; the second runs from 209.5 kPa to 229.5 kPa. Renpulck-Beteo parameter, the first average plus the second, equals 4.86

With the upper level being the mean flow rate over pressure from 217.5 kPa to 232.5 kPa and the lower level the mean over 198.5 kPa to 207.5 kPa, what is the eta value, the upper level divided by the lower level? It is 0.91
